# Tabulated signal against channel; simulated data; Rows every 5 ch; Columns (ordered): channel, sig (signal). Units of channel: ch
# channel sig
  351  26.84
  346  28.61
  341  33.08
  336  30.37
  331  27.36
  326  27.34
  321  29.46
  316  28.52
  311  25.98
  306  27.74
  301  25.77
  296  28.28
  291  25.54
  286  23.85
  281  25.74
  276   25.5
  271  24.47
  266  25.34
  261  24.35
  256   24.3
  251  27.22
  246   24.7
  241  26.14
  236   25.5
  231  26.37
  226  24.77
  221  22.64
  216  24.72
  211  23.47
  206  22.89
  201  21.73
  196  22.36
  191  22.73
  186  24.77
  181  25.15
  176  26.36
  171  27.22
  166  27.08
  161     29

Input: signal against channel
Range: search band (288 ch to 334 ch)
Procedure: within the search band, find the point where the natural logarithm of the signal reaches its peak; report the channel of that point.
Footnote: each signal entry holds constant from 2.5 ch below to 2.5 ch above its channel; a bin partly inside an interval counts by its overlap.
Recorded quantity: 321 ch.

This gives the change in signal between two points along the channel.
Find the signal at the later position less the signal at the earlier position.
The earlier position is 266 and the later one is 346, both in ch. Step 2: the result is 3.3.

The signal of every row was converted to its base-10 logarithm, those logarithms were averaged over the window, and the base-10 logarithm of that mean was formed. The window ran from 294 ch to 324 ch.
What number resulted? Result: 0.159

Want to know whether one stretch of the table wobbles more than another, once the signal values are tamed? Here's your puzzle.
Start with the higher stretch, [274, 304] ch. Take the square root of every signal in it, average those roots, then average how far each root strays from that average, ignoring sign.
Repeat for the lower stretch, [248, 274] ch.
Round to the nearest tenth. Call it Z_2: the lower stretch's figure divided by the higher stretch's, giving 1.1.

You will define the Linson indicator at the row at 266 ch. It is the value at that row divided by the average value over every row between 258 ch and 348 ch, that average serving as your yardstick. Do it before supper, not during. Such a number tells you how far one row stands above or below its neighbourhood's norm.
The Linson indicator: 0.94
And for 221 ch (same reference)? 0.84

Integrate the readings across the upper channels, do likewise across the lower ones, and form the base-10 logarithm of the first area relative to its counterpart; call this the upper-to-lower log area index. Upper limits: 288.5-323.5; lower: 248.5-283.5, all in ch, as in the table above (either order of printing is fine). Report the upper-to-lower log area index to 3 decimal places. 0.034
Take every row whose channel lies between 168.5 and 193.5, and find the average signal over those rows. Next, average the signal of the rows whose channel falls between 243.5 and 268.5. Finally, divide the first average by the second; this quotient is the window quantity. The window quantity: 1.00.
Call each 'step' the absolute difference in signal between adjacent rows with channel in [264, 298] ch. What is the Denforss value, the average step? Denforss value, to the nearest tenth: 1.4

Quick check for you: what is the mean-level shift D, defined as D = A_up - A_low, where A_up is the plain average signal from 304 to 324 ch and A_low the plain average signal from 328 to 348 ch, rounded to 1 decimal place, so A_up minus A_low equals -1.9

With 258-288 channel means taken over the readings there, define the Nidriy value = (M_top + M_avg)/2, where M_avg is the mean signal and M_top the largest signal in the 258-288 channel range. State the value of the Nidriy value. 25.3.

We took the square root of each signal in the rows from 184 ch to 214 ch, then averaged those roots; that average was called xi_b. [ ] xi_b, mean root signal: 4.79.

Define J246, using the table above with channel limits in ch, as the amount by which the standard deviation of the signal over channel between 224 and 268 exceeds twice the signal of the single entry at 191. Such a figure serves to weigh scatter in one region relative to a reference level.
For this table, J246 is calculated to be -44.5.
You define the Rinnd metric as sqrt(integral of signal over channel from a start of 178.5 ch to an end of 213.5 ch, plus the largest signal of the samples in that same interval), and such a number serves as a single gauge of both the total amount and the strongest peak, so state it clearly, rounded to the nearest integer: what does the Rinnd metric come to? 29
